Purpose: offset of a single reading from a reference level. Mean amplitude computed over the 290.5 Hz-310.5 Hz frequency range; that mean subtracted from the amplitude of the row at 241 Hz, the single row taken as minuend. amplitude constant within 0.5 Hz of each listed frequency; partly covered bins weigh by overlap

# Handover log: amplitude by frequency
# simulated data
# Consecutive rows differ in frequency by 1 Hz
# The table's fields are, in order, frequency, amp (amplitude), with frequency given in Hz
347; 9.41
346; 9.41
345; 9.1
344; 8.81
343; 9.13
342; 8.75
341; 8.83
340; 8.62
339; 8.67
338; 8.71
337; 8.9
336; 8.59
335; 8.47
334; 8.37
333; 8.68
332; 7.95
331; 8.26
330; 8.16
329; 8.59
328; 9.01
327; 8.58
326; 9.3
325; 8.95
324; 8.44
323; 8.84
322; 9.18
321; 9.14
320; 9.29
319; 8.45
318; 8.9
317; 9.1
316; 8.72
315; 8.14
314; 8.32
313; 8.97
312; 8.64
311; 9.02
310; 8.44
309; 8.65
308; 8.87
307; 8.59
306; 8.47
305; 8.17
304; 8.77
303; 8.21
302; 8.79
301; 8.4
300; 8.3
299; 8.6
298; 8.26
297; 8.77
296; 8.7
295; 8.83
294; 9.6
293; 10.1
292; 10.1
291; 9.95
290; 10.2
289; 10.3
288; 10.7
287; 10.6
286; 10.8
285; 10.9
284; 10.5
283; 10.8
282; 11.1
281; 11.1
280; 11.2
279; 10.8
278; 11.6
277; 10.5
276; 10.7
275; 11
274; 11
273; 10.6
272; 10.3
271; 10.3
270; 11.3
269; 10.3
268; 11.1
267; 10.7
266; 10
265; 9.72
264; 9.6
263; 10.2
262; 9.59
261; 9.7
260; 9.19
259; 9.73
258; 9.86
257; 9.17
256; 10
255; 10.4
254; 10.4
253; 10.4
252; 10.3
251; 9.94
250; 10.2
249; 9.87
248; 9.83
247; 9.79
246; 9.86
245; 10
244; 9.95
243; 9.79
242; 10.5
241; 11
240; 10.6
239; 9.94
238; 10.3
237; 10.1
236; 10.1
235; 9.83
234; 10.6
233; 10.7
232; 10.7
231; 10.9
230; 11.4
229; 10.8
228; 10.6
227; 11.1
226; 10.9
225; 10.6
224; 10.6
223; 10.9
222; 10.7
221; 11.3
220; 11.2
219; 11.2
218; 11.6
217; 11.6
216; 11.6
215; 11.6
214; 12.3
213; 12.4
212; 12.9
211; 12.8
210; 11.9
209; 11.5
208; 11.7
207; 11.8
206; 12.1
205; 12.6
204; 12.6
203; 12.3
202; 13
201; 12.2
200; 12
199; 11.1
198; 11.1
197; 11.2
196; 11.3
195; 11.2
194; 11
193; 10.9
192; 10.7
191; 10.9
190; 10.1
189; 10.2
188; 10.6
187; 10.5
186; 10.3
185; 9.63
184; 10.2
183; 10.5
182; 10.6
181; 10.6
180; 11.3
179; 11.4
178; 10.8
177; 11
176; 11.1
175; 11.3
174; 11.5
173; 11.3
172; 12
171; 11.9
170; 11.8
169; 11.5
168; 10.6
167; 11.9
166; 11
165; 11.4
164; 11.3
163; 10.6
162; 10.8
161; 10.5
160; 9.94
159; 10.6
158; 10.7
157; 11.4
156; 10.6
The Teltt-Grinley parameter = 2.2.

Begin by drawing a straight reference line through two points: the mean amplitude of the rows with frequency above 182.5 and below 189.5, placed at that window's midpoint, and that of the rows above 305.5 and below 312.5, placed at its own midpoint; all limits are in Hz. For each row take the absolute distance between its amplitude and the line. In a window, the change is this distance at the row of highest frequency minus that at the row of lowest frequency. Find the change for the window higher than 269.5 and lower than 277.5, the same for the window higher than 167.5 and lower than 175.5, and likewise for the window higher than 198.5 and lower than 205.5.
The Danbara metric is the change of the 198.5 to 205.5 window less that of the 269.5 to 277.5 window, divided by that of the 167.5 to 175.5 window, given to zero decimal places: 3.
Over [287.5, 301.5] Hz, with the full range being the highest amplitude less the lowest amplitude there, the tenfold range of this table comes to 24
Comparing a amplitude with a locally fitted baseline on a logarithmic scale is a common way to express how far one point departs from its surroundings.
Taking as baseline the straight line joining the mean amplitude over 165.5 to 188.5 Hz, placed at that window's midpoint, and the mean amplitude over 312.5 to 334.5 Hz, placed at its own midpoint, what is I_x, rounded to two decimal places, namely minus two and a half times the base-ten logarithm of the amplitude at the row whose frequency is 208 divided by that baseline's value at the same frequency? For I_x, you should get -0.12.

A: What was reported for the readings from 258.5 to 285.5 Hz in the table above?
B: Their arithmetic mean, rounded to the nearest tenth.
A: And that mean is 10.5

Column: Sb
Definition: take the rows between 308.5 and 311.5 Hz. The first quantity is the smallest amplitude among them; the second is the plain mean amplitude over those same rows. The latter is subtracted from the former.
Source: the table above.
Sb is -0.26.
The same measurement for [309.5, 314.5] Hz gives -0.36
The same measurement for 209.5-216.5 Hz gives -0.61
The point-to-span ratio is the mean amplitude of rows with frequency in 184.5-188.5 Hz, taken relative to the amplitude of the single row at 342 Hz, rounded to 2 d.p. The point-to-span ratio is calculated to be 1.17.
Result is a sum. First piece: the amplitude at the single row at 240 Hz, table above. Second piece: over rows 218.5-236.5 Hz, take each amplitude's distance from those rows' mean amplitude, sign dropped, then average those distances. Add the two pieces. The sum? 10.9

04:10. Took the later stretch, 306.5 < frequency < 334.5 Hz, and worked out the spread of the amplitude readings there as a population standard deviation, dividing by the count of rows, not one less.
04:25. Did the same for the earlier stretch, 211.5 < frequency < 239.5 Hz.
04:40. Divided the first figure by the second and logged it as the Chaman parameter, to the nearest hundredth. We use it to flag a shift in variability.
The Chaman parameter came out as 0.49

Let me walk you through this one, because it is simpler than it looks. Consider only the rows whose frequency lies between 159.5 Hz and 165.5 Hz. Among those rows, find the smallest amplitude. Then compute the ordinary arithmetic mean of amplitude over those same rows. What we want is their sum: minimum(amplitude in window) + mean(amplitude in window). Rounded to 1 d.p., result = 20.7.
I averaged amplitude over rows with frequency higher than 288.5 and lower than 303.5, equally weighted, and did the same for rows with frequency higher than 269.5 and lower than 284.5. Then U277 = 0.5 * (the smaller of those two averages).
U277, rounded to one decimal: 4.6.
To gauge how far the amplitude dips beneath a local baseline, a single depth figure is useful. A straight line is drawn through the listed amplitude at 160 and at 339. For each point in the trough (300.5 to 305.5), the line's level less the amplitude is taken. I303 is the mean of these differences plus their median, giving 1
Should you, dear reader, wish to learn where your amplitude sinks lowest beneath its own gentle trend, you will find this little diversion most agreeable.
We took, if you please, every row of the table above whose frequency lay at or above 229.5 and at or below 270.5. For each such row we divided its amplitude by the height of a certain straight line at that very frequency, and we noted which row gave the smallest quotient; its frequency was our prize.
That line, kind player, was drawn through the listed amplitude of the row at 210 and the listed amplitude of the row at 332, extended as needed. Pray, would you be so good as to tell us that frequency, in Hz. 257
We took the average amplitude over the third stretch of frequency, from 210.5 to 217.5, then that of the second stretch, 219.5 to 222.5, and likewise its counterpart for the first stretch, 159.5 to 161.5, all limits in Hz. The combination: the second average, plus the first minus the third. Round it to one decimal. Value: 9.1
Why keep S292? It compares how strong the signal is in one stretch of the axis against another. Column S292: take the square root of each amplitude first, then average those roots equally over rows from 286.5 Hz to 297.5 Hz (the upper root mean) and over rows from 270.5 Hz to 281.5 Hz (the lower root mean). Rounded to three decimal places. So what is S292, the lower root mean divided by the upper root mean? 1.051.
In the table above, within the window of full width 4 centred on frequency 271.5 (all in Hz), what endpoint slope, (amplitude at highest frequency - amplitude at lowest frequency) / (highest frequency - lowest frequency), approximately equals -0.23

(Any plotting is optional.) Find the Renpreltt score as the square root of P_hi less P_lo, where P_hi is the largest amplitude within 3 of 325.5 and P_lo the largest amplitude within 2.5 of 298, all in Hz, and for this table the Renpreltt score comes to 0.73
